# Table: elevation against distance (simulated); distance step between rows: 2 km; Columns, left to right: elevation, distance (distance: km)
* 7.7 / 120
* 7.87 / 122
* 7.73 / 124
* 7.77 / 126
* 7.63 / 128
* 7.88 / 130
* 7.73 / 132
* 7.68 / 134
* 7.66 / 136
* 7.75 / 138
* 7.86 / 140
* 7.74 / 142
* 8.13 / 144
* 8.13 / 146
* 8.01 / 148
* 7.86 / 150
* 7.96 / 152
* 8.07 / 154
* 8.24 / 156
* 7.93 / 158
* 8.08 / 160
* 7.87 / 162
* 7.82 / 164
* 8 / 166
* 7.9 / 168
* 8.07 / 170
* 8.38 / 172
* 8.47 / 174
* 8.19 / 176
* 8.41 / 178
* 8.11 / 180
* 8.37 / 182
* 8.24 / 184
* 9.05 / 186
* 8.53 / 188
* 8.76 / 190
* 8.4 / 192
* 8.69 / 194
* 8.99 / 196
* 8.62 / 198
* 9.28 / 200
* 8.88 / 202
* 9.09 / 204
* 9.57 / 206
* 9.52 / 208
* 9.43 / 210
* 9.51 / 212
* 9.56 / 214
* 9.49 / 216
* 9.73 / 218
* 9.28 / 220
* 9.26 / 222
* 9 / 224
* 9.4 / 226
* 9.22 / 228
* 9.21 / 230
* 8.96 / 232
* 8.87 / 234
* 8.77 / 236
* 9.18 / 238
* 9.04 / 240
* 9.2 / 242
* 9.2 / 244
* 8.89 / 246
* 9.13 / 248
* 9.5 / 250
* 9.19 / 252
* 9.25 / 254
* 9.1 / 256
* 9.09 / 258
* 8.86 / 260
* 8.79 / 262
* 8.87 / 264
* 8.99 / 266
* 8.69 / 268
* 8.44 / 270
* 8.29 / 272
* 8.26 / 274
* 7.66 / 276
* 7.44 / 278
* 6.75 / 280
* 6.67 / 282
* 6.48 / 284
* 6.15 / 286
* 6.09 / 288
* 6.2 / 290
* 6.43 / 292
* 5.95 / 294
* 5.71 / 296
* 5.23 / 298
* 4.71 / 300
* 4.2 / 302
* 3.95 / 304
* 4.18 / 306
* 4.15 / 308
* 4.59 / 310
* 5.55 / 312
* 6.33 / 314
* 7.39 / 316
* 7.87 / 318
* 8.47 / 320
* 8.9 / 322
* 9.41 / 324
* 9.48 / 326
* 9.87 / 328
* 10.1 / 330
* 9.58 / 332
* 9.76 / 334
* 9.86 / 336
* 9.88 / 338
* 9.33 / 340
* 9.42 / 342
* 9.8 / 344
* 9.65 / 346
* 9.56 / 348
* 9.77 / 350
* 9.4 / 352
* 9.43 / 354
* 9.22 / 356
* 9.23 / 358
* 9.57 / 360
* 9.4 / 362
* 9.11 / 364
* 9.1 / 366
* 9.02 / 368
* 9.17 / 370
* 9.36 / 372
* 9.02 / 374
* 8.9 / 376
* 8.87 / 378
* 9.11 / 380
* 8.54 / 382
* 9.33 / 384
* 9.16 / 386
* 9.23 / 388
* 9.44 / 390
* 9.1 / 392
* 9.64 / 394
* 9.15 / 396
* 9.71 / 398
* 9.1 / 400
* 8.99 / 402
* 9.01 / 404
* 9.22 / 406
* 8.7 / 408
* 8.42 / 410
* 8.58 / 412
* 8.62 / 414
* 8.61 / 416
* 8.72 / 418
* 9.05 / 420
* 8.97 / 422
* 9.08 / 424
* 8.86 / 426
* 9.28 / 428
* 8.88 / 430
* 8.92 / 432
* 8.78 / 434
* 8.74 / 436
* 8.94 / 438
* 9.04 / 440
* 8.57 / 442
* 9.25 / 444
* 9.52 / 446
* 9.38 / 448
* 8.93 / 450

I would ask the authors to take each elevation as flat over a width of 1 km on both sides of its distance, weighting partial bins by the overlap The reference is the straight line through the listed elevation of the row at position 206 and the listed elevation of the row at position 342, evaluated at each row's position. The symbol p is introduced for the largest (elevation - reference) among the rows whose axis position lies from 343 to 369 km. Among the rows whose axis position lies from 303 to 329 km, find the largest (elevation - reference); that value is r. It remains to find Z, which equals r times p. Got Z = 0.2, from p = 0.4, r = 0.4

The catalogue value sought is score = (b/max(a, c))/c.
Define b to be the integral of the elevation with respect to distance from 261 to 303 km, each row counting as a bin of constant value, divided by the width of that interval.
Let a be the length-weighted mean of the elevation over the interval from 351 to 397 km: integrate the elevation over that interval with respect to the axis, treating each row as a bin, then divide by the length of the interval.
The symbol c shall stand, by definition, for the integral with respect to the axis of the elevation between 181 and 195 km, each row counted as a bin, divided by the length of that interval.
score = 0.088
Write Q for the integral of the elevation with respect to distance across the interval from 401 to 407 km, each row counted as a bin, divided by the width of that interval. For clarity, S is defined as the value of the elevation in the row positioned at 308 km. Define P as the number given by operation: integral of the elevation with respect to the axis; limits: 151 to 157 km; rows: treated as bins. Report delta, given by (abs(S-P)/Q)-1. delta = 3.89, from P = 48.5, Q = 9.07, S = 4.15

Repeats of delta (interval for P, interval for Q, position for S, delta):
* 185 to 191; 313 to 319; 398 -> 4.97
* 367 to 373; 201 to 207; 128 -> 4.17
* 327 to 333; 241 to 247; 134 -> 4.65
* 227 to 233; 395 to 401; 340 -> 3.88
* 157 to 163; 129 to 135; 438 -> 4.00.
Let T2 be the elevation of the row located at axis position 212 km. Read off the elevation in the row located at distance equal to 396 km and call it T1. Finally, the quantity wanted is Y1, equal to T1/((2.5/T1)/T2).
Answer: 318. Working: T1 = 9.15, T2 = 9.51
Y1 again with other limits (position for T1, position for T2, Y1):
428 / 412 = 296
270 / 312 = 158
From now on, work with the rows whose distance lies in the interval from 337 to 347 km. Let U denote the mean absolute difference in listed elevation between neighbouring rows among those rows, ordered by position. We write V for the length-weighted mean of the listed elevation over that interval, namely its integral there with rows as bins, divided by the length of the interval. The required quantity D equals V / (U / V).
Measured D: 316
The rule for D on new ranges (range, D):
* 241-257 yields 410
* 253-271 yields 523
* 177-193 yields 193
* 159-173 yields 378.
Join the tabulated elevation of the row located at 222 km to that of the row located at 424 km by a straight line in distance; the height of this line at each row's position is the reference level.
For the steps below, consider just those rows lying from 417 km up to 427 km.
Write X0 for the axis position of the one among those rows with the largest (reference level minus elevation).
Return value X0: 418 km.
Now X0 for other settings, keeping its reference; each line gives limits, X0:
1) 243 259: 246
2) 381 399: 382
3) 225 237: 236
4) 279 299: 298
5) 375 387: 382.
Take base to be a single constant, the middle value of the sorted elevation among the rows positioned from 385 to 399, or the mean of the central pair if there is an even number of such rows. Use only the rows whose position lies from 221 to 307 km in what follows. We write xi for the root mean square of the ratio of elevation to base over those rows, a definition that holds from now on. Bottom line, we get 0.87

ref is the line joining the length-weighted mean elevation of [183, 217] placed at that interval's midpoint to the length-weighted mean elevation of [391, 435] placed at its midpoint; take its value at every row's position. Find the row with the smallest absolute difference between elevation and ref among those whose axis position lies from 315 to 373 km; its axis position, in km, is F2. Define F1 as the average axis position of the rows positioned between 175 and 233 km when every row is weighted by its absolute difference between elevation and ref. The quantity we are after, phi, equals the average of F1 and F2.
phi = 283.3 km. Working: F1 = 198.5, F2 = 368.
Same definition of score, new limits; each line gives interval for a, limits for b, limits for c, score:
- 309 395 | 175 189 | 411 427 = 0.106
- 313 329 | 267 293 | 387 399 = 0.082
